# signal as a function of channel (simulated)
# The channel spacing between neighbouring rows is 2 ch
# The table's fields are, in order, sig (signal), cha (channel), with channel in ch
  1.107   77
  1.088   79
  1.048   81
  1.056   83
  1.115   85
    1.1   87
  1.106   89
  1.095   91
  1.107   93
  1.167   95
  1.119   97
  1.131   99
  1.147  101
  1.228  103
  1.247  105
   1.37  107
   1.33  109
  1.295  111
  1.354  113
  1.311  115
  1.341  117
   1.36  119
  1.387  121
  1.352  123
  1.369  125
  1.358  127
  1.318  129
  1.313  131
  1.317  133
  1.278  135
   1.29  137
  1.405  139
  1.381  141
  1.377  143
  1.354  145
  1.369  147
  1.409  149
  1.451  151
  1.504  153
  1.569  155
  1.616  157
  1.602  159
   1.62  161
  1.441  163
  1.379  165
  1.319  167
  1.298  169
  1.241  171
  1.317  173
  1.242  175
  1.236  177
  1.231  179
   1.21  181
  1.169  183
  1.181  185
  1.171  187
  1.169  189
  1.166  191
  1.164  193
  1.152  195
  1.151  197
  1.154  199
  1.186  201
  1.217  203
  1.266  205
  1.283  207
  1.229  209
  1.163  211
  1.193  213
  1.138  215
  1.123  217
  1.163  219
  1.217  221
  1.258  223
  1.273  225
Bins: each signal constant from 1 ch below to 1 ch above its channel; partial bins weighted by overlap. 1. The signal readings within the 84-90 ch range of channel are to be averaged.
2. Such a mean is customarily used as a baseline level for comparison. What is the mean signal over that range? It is 1.11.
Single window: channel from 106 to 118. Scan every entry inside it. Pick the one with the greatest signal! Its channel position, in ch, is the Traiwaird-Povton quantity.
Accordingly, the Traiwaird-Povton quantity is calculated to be 107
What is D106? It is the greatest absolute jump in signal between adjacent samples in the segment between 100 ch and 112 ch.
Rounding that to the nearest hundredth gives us 0.12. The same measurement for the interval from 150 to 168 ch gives 0.18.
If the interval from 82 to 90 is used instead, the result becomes 0.06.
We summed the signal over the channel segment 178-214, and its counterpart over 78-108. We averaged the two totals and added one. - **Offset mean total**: 20.3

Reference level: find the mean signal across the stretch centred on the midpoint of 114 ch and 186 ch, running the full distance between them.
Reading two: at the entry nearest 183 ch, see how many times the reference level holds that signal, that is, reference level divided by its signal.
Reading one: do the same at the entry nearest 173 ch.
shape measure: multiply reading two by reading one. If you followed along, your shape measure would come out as 1.20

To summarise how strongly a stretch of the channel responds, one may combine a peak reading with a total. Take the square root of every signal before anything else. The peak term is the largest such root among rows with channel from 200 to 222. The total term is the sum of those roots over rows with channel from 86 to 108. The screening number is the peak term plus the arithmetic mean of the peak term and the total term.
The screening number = 8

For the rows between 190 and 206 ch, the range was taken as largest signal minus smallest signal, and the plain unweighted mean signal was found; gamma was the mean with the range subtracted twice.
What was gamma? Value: 0.95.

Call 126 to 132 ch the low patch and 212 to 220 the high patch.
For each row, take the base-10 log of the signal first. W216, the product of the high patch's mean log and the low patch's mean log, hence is 0.0077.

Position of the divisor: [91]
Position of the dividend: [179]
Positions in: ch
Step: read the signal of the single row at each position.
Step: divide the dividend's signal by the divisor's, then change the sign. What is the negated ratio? -1.12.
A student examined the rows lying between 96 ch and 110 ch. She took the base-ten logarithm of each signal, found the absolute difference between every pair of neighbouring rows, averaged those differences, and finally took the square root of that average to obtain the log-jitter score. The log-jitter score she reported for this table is 0.130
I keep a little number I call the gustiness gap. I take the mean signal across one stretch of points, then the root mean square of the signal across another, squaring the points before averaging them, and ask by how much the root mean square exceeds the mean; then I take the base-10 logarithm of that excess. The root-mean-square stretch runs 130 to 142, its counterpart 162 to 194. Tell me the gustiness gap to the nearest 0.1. -1.1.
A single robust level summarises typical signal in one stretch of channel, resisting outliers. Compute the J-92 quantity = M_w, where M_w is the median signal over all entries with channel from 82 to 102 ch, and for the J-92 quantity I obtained 1.11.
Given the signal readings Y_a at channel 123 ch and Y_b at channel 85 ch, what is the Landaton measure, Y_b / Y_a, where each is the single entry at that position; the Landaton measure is 0.82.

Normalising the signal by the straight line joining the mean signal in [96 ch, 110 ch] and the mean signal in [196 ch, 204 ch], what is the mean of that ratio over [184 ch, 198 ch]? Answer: 0.99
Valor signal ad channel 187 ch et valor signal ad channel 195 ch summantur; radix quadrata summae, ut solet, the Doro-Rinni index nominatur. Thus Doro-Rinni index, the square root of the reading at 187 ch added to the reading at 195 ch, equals 1.52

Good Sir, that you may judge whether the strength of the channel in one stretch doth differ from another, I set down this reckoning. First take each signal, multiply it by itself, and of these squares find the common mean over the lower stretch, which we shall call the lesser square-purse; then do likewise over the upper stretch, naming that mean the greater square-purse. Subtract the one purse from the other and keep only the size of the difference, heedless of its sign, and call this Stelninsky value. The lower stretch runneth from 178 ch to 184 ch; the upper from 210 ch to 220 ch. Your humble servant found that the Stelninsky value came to 0.11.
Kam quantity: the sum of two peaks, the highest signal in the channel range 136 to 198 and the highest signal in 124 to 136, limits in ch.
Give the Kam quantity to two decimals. 2.99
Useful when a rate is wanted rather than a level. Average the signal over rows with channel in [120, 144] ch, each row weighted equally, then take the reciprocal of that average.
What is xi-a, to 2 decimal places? 0.74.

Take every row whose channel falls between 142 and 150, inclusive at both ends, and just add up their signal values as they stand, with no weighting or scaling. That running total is 5.5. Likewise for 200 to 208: 5.0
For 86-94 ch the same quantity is 4.4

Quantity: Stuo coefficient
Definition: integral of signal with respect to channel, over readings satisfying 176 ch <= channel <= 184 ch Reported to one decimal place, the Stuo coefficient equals 9.7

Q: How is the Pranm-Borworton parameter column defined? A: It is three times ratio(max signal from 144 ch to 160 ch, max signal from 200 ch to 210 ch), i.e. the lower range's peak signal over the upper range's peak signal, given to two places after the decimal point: 3.78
